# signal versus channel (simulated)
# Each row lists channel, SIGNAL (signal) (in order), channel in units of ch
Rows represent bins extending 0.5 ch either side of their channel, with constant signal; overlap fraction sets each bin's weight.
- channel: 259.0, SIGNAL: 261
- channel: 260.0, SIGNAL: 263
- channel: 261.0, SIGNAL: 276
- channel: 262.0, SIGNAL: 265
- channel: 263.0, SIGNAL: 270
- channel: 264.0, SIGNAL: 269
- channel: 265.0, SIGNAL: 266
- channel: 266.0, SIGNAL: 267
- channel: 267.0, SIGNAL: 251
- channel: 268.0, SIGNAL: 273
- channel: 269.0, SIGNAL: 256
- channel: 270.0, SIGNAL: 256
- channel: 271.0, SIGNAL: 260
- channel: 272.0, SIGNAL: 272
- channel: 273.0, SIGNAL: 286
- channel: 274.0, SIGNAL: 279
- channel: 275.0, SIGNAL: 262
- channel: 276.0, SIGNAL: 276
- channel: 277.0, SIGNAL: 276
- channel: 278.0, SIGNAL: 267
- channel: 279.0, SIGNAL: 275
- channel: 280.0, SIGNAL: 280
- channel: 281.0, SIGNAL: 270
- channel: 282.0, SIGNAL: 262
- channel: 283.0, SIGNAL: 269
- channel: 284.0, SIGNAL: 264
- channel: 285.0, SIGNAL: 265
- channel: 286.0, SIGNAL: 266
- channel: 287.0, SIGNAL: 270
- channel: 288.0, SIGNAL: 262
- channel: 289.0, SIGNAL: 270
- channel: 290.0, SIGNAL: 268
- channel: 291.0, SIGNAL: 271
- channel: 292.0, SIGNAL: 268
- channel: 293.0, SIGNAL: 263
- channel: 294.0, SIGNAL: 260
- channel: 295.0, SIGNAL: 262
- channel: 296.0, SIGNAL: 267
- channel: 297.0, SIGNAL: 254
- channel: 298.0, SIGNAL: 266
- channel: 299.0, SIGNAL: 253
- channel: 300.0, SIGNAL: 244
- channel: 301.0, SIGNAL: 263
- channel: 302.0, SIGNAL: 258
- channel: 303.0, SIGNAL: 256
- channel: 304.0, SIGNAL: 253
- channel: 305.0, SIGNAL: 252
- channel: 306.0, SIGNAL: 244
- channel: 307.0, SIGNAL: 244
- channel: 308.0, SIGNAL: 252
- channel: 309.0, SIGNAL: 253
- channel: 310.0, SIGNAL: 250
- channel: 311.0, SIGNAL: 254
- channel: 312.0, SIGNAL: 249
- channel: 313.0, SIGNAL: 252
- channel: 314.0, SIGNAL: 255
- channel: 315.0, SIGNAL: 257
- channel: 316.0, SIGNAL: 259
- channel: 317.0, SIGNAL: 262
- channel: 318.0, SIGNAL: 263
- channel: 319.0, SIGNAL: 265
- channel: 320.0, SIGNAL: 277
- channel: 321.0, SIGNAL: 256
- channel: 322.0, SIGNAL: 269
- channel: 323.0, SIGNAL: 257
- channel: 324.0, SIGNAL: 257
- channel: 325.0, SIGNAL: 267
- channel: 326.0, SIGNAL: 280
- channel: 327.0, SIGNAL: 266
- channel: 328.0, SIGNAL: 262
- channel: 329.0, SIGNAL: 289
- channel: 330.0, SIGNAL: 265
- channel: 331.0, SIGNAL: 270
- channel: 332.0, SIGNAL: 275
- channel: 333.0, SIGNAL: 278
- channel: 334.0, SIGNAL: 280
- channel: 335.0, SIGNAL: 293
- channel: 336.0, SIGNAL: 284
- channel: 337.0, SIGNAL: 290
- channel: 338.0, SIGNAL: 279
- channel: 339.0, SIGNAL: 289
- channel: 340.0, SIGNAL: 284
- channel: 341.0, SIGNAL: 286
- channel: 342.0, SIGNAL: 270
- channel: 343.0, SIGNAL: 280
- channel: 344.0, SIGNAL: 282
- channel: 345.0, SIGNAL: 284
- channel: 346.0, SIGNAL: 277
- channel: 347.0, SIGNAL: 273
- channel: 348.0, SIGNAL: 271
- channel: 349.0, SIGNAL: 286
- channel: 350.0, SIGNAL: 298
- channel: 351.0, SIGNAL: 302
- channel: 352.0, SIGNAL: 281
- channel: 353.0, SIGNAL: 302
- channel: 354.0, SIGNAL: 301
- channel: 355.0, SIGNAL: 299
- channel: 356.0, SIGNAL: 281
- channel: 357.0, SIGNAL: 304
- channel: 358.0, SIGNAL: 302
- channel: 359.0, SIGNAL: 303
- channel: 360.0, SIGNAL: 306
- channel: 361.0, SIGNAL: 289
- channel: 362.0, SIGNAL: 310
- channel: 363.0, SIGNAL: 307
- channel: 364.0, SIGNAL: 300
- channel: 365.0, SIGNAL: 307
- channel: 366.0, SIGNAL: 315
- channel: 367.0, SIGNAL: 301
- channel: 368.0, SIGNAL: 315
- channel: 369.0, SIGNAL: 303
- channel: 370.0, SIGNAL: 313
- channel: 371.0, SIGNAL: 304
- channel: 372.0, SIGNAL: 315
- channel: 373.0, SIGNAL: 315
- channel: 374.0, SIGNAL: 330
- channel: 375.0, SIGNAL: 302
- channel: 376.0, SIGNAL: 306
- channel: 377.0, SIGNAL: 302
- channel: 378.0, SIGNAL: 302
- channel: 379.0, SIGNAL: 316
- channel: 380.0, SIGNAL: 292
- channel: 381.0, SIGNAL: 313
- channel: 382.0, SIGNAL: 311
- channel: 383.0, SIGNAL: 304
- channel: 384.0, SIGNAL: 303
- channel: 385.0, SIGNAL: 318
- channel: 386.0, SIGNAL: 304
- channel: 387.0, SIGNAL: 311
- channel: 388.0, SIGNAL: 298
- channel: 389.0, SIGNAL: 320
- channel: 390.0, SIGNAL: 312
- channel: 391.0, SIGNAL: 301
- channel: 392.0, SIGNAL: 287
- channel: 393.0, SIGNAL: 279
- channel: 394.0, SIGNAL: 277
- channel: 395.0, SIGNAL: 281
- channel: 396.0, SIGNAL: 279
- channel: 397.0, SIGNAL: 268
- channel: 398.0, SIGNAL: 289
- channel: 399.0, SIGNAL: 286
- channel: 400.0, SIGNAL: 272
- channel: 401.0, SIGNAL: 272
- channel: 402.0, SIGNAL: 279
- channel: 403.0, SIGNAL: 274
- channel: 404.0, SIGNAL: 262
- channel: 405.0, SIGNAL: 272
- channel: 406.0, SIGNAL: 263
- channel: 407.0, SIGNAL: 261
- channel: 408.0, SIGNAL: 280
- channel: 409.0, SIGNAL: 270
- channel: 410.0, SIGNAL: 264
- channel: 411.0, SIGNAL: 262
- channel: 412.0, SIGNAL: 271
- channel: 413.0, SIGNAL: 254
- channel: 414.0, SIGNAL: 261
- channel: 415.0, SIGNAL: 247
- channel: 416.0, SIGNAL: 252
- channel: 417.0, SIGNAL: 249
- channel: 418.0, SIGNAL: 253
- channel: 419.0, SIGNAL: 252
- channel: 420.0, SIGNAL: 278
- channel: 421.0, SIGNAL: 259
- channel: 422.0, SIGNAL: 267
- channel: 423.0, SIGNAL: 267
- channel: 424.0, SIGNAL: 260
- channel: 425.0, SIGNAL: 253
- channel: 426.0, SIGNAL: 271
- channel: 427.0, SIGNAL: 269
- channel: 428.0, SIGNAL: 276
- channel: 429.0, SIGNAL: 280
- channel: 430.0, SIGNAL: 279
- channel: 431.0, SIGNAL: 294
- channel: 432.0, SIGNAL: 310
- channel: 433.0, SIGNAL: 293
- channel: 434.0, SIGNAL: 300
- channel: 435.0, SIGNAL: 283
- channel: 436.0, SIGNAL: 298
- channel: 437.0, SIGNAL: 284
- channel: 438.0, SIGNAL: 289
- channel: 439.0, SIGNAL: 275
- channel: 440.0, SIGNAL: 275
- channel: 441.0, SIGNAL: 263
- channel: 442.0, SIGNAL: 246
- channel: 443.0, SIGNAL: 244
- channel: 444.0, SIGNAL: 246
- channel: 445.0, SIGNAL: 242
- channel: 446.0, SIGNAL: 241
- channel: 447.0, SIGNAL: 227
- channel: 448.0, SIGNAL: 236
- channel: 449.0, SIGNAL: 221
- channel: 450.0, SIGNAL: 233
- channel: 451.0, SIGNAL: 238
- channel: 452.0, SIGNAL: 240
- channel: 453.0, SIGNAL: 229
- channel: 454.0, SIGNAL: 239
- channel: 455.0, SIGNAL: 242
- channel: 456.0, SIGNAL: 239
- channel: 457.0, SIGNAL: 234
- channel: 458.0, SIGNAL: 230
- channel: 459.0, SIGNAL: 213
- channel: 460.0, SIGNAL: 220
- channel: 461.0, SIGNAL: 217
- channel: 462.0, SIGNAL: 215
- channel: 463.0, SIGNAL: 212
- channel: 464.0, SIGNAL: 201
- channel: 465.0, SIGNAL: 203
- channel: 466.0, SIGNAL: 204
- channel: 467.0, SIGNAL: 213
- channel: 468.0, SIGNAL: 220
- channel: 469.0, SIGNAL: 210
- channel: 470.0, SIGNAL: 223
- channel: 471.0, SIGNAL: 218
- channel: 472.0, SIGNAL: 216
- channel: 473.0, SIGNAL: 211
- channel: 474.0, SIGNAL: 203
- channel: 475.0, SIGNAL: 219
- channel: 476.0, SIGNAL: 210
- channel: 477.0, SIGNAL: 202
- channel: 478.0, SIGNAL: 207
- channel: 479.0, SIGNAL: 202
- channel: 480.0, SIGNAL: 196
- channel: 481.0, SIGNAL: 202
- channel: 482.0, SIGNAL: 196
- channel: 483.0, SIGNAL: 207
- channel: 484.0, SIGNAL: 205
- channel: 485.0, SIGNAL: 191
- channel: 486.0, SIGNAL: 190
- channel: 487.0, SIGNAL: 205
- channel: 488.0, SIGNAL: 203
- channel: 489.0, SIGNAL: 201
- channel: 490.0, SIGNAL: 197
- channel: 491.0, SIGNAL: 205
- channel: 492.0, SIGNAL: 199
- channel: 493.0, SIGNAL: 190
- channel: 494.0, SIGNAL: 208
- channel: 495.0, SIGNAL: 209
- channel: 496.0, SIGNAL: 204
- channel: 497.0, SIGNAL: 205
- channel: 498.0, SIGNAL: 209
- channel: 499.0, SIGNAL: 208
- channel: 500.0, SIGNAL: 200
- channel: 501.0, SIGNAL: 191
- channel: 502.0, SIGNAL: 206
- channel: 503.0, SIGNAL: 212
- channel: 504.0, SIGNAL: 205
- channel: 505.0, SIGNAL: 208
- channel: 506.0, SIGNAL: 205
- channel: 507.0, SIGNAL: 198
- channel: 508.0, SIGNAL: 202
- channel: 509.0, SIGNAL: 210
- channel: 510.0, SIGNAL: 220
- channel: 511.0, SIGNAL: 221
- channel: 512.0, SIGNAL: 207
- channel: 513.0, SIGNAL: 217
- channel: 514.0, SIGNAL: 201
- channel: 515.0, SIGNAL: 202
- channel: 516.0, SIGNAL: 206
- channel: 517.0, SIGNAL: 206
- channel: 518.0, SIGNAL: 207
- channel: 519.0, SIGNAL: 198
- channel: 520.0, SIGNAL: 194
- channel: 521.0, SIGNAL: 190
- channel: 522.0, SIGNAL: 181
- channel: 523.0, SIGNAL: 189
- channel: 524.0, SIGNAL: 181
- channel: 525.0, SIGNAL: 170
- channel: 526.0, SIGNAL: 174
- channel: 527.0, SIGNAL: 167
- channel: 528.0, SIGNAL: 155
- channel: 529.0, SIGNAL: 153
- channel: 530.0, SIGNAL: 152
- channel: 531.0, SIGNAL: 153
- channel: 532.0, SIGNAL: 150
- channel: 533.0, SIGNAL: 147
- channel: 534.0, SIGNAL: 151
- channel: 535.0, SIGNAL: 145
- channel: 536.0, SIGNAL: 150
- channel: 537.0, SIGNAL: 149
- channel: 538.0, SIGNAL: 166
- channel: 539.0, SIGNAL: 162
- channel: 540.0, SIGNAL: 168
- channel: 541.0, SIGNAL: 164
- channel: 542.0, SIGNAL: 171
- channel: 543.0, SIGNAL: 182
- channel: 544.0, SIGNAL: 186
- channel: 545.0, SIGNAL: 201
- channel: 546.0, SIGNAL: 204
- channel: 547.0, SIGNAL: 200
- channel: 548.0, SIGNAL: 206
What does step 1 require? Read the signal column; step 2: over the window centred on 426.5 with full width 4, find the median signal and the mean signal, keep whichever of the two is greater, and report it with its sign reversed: -270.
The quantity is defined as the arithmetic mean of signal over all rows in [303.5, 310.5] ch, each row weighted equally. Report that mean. 250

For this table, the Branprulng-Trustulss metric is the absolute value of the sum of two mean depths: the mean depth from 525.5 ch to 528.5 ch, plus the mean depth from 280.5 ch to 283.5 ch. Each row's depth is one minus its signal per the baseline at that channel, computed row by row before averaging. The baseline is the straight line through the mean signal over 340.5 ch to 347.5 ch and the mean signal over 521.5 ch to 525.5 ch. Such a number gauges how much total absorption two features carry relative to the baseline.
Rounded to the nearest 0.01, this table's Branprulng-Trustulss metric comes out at 0.22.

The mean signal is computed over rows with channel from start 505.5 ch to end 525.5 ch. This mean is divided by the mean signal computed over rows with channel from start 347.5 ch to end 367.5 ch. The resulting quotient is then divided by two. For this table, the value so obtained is 0.34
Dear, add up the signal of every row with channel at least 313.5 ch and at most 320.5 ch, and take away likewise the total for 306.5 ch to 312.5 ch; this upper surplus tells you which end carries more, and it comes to 336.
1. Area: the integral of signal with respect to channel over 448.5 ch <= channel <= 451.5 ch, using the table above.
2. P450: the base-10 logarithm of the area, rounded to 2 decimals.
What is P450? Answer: 2.84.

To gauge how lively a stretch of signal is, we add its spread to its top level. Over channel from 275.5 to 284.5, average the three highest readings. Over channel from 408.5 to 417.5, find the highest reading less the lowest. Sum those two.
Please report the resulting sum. 301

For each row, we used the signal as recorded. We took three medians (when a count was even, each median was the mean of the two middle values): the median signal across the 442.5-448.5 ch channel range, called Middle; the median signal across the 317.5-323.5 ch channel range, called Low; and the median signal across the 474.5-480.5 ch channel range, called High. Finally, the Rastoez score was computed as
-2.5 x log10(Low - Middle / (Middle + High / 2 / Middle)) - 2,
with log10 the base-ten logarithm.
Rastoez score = -8.05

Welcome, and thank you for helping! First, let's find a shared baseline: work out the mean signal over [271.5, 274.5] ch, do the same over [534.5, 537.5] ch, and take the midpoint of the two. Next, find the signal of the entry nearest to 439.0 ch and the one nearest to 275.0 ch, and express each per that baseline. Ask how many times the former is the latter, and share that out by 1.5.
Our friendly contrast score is 0.70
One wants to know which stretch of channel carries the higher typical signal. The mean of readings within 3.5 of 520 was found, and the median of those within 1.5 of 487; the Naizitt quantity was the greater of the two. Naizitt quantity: 203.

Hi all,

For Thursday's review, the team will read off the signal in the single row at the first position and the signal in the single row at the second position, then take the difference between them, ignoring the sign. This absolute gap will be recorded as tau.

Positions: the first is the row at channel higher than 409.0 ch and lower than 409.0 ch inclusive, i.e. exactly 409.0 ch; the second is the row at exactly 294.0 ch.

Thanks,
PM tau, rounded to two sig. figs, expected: 10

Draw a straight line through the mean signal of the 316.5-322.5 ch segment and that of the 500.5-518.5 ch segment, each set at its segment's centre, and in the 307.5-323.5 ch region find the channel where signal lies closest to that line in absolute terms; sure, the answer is 319.0 ch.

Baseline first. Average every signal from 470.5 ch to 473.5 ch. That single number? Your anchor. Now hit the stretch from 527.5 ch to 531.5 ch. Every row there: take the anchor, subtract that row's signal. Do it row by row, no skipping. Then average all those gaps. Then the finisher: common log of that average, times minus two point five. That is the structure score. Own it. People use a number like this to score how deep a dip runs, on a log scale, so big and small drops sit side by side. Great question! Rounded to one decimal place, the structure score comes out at -4.5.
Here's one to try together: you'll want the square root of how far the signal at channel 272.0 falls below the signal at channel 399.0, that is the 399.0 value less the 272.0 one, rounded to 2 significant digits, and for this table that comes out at 3.7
